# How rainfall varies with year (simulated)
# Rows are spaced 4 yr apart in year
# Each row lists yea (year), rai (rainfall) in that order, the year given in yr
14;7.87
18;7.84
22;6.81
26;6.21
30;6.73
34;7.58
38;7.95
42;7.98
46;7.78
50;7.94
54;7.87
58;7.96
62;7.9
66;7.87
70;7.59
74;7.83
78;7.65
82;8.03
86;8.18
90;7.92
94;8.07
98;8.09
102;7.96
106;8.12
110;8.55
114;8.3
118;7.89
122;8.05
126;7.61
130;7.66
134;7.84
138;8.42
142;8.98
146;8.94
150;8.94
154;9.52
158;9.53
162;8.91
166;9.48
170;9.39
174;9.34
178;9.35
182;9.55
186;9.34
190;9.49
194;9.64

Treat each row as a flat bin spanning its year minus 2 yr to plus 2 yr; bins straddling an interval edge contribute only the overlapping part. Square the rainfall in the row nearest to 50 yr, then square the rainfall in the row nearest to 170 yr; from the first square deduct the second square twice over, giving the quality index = -113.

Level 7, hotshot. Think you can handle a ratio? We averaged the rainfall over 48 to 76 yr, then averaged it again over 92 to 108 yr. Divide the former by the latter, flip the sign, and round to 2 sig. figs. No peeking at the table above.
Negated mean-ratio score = -0.97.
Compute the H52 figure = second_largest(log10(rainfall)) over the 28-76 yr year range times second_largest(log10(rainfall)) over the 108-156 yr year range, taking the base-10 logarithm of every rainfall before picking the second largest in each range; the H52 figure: 0.86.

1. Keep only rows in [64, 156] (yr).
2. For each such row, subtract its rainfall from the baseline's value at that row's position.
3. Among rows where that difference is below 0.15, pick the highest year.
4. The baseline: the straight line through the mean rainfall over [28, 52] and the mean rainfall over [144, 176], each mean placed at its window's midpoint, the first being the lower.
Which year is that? 154 yr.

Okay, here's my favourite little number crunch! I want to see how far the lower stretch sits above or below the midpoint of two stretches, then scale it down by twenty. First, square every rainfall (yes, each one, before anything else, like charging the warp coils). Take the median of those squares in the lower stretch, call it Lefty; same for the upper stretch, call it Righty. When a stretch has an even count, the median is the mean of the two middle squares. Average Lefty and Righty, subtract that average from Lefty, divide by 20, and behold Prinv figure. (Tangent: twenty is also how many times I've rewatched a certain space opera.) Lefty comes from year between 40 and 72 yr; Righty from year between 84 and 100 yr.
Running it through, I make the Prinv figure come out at -0.08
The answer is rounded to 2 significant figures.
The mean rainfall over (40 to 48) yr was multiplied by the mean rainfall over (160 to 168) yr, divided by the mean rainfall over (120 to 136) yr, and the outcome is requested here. 9.3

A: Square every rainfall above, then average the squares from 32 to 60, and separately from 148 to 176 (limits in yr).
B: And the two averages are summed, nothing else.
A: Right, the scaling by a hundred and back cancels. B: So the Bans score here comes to 148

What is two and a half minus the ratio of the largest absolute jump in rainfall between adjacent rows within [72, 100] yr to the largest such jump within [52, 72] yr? 1.1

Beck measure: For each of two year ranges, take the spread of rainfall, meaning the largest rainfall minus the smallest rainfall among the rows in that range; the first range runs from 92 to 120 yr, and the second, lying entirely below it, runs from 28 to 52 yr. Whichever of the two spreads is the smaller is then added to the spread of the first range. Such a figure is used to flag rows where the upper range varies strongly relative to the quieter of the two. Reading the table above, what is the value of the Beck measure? 1.3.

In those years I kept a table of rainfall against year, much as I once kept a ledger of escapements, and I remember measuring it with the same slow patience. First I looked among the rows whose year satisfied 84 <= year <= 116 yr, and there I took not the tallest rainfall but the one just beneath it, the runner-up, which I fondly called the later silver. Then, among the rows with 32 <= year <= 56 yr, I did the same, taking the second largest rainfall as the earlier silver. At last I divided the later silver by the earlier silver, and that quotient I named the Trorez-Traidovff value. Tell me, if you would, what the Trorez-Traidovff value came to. 1.04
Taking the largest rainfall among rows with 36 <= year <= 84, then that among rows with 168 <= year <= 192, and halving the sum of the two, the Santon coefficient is 8.8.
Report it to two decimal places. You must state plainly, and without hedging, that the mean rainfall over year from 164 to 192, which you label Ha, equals 9.42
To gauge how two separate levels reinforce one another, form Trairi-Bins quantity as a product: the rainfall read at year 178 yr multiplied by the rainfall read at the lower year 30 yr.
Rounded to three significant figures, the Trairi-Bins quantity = 62.9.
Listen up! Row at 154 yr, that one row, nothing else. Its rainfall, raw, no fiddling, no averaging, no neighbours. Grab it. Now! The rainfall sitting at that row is 9.52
